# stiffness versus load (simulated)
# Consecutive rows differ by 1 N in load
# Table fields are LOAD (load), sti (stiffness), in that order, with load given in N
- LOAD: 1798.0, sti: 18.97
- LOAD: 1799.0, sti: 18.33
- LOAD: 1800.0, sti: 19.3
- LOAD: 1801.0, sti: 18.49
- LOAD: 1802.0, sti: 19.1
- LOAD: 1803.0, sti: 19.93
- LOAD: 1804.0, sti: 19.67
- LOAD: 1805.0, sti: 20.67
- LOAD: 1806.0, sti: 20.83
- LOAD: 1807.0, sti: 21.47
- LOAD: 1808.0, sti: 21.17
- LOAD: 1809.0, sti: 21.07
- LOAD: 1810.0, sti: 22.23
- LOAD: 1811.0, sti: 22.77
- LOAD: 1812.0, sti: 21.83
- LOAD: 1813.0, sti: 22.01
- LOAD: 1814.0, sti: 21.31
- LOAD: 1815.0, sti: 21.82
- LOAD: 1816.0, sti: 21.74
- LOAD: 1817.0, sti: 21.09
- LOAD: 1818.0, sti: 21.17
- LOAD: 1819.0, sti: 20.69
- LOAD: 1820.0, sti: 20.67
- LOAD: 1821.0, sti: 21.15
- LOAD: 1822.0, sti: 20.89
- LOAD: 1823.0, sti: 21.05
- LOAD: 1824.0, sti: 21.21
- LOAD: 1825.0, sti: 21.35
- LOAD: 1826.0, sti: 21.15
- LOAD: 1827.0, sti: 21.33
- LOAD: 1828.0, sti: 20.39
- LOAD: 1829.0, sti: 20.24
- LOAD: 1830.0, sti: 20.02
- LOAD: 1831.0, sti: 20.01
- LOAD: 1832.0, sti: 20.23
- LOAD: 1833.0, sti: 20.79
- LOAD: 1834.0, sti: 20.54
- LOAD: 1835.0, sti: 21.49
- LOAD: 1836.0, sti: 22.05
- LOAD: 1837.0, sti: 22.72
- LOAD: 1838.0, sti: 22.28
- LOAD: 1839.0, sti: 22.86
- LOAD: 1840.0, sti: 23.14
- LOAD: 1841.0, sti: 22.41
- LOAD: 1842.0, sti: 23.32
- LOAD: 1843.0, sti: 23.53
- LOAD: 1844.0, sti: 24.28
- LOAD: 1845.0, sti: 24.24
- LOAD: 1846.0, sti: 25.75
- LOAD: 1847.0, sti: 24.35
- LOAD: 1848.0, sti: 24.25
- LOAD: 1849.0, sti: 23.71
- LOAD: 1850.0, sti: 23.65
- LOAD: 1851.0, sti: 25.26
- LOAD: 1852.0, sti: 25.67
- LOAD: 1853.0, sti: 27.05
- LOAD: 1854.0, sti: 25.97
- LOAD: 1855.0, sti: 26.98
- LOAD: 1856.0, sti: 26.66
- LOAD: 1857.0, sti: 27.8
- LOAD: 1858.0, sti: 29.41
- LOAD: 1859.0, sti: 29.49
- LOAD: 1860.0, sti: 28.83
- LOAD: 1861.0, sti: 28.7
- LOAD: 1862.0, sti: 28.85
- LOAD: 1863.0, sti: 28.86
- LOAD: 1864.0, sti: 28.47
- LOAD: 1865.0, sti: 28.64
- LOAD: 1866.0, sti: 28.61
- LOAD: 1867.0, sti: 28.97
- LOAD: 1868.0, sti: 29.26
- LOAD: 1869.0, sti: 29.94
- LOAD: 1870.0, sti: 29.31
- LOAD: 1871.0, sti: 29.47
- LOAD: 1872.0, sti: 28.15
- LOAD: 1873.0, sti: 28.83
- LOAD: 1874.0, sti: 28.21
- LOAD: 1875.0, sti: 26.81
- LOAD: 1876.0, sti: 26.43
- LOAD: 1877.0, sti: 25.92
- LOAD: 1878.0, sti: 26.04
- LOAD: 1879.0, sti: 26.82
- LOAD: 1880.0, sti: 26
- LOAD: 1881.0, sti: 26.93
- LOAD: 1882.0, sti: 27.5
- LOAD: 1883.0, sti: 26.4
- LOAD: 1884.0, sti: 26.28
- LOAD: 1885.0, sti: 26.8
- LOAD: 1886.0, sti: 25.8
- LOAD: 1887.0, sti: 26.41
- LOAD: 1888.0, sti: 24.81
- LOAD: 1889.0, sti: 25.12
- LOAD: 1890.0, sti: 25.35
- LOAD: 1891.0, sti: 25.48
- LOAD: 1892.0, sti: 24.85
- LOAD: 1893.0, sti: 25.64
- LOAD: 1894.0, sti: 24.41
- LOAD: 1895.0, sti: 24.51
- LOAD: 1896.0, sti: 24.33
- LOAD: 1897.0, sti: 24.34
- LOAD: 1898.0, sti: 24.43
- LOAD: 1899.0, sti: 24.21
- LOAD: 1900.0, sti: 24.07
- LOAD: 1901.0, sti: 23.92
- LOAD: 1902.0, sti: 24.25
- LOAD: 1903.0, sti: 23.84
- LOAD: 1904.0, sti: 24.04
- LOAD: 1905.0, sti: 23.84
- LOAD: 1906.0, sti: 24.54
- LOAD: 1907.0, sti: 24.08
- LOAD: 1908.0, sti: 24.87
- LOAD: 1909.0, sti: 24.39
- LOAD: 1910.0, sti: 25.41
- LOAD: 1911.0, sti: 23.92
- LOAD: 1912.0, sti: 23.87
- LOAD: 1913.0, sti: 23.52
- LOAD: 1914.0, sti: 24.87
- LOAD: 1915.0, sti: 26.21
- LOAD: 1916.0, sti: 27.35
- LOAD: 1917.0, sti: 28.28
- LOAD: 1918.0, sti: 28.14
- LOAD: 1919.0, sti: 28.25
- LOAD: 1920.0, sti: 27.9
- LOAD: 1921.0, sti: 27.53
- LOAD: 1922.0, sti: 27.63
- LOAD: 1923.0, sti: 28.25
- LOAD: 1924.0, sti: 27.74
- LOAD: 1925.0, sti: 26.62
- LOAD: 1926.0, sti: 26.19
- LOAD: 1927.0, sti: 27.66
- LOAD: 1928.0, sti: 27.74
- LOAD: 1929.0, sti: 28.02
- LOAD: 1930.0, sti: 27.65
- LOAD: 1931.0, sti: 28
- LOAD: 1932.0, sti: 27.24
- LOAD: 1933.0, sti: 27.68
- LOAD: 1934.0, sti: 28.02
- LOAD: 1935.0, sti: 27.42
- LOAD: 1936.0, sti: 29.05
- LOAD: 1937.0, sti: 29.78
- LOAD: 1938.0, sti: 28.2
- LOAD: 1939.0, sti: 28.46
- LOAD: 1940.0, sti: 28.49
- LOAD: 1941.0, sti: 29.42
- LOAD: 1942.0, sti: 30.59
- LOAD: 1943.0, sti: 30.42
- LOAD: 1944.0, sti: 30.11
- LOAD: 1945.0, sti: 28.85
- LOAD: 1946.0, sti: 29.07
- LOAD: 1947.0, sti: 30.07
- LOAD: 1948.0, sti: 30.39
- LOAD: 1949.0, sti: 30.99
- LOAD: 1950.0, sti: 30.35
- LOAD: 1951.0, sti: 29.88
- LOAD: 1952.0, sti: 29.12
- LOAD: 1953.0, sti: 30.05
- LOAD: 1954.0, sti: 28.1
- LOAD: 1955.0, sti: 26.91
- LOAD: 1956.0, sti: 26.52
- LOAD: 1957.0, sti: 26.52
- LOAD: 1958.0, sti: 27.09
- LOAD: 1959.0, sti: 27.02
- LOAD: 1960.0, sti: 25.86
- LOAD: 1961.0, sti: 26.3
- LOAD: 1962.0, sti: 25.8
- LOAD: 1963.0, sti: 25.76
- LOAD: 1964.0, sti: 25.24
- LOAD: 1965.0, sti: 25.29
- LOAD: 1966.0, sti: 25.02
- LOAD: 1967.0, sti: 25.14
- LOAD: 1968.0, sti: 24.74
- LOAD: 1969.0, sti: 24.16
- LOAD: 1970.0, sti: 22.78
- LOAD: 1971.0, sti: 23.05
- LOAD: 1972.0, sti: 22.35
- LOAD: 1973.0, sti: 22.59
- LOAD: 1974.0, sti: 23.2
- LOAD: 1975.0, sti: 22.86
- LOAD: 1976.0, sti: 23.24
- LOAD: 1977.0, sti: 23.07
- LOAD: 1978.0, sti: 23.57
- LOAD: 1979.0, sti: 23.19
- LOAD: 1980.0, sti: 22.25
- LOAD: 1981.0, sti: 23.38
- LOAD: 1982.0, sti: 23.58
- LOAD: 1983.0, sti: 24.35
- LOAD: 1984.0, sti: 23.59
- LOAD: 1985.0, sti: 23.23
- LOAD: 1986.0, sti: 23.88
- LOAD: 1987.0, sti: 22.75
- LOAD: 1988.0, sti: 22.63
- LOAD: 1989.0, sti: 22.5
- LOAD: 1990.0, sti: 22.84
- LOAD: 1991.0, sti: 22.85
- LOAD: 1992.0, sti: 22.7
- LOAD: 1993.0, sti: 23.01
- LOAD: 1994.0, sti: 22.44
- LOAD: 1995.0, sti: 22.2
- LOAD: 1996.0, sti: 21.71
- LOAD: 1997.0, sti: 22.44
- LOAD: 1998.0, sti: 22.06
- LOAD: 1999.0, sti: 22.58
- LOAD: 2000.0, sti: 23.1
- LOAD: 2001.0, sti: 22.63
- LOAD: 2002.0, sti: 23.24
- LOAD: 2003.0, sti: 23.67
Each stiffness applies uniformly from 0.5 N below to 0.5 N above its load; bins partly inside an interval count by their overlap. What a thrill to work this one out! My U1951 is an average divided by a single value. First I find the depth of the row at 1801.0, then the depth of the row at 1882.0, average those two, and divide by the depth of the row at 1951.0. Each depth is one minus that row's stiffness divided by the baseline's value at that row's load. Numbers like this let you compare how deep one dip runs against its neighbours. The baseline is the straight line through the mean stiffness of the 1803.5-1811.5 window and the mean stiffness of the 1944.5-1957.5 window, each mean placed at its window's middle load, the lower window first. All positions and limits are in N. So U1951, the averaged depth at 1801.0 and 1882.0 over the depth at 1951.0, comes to -0.4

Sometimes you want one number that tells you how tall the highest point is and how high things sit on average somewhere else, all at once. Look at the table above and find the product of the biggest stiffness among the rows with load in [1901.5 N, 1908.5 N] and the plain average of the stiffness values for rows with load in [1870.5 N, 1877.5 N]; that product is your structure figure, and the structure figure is 689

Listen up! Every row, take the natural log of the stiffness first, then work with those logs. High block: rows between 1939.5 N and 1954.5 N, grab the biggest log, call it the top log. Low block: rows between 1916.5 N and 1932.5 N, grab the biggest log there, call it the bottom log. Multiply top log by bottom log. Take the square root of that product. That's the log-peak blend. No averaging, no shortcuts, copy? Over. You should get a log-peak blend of 3.39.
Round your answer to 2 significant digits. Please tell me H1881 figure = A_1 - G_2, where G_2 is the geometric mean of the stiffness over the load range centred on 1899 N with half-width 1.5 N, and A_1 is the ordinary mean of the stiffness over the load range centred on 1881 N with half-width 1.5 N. 2.6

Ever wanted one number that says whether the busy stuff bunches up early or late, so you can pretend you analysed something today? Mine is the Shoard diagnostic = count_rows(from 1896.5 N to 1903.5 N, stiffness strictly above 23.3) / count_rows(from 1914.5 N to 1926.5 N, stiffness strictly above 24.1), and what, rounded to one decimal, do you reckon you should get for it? 0.6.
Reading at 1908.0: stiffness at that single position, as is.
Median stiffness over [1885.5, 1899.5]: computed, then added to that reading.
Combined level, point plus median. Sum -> 50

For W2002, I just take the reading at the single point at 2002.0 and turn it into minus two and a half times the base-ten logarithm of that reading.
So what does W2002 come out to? -3.42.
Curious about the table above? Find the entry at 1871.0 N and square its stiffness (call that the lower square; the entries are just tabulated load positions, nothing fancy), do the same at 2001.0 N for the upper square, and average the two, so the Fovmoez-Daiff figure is 690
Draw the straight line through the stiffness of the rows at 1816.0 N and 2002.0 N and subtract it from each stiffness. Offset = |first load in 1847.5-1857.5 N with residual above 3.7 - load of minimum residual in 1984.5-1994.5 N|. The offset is 141 N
